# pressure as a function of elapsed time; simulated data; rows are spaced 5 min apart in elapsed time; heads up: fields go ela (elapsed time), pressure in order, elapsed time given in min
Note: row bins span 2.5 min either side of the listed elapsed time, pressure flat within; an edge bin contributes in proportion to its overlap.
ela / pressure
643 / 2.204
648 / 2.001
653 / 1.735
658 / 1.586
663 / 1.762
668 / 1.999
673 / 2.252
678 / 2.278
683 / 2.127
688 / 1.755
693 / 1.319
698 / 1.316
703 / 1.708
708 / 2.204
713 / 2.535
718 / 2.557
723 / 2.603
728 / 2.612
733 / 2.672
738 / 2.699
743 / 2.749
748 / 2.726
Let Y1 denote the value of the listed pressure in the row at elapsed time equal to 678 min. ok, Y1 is 2.278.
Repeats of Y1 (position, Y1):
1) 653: 1.735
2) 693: 1.319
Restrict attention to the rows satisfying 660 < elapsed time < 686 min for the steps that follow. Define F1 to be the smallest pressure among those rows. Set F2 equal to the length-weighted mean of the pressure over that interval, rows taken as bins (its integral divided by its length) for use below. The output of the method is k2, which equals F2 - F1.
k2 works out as 0.3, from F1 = 1.762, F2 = 2.07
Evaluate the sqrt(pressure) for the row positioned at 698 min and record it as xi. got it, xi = 1.15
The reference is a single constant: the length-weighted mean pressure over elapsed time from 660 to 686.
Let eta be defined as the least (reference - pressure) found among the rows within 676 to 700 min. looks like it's -0.2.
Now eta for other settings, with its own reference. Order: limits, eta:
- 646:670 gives 0.1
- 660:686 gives -0.2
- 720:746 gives -0.7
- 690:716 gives -0.5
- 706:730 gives -0.5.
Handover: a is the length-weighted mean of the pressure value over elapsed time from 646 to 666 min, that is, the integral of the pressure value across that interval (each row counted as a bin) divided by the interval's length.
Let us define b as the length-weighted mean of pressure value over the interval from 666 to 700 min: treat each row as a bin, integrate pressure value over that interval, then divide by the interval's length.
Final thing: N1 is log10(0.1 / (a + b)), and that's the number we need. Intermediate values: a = 1.8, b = 1.9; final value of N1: -1.56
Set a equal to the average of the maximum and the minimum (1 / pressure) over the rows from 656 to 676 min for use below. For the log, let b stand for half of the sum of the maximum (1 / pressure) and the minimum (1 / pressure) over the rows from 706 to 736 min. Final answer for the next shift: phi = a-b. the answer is 0.12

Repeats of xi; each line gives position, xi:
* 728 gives 1.62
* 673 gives 1.50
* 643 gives 1.48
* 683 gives 1.46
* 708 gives 1.48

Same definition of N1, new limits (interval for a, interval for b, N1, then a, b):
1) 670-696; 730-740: -1.66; 1.9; 2.7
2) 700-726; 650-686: -1.63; 2.3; 2.0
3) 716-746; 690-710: -1.63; 2.7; 1.6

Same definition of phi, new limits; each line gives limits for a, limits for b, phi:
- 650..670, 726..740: 0.19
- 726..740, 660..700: -0.22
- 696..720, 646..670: 0.01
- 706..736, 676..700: -0.19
